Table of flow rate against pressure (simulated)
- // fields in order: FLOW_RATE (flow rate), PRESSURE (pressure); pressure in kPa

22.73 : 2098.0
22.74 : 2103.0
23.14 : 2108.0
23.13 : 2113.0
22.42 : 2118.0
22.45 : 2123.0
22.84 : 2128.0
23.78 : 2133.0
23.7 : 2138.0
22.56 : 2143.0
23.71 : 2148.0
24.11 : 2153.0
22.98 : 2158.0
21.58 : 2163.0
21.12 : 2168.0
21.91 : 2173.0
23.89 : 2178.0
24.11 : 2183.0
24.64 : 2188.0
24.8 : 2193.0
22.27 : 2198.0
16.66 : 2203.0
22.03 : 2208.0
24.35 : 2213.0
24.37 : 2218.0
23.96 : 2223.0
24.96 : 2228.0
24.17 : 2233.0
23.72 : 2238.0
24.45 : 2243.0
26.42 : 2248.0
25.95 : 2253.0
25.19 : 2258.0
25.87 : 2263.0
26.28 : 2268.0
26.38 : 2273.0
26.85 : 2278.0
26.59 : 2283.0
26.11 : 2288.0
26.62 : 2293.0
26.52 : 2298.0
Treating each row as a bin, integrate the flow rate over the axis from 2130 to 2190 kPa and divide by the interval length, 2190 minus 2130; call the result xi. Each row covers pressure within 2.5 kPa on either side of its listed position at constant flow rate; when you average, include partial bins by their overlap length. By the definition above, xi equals 23.2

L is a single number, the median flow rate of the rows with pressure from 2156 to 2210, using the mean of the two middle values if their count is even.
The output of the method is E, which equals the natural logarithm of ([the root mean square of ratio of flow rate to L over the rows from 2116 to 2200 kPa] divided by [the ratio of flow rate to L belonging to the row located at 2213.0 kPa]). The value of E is -0.051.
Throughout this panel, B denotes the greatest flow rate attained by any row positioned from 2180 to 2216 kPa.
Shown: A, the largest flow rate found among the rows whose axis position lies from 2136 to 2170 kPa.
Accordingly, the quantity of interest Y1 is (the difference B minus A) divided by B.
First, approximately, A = 24.11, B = 24.8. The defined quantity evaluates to 0.03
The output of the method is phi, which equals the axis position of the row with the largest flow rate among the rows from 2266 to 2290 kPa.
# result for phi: 2278.0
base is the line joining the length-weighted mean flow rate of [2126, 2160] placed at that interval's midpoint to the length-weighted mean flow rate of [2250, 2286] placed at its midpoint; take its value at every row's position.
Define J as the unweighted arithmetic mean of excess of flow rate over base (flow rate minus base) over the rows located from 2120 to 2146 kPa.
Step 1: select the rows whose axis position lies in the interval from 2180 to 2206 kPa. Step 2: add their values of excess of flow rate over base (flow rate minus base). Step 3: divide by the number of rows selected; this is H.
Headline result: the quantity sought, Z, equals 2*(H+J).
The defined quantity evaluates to -4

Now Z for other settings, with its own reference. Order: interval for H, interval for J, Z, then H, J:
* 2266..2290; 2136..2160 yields 0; 0.1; -0.10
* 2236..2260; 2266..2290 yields -1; -0.6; 0.06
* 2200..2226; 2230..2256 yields -7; -2.7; -0.67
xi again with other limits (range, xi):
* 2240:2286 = 26.0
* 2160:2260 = 23.5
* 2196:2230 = 22.6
